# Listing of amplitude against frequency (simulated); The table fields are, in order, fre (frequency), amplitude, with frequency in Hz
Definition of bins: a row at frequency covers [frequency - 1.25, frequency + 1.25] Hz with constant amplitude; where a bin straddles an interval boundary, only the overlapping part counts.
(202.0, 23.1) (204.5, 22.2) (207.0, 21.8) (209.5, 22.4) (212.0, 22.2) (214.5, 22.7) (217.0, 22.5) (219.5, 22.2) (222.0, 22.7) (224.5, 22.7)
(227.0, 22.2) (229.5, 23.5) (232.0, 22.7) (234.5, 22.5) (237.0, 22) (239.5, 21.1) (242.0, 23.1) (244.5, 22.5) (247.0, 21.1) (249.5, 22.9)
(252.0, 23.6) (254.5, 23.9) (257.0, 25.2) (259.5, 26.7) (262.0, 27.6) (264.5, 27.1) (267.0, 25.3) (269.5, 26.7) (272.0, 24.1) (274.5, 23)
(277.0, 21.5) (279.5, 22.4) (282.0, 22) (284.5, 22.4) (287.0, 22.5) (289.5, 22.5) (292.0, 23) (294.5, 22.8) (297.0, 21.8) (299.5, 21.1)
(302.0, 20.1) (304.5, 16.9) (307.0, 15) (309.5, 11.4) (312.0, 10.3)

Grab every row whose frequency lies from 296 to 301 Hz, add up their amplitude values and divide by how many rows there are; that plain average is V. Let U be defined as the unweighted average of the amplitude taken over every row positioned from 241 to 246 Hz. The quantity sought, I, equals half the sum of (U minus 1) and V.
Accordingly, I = 21.6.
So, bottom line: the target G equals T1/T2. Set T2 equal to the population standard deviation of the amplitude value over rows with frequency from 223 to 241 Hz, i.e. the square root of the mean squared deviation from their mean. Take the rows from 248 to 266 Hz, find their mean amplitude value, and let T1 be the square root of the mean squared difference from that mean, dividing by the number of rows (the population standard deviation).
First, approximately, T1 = 1.7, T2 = 0.69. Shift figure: 2.5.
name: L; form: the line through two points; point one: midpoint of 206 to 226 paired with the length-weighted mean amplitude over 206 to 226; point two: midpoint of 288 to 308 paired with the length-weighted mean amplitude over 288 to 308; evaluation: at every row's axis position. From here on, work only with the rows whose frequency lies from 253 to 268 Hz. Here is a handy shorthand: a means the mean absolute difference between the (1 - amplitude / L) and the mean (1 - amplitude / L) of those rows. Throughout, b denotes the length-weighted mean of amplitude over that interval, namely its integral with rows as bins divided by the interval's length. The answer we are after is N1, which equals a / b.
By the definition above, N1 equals 0.0022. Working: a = 0.056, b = 25.9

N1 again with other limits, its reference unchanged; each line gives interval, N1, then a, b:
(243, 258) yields 0.0023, 0.052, 23.2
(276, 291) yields 0.0008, 0.018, 22.2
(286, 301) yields 0.0010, 0.023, 22.2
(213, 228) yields 0.0004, 0.009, 22.5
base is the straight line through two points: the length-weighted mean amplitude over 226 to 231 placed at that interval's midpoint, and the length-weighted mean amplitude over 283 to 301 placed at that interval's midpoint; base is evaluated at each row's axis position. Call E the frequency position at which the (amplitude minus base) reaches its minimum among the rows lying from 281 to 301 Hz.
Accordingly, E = 299.5 Hz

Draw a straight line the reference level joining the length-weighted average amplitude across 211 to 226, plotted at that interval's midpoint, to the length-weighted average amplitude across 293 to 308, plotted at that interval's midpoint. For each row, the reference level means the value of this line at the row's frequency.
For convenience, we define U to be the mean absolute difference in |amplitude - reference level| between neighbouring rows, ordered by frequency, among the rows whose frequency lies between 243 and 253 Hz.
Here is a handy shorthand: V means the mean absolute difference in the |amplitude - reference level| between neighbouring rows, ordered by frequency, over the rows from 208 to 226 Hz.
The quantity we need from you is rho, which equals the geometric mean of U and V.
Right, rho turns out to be 0.34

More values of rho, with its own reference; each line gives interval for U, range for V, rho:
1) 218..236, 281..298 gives 0.42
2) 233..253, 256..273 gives 0.96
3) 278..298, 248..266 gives 0.59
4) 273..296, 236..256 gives 0.57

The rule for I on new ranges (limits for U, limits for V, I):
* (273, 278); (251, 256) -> 22.5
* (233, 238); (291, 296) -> 22.1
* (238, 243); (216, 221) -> 21.7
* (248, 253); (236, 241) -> 21.9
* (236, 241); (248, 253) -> 21.9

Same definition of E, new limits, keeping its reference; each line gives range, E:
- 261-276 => 274.5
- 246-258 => 247.0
